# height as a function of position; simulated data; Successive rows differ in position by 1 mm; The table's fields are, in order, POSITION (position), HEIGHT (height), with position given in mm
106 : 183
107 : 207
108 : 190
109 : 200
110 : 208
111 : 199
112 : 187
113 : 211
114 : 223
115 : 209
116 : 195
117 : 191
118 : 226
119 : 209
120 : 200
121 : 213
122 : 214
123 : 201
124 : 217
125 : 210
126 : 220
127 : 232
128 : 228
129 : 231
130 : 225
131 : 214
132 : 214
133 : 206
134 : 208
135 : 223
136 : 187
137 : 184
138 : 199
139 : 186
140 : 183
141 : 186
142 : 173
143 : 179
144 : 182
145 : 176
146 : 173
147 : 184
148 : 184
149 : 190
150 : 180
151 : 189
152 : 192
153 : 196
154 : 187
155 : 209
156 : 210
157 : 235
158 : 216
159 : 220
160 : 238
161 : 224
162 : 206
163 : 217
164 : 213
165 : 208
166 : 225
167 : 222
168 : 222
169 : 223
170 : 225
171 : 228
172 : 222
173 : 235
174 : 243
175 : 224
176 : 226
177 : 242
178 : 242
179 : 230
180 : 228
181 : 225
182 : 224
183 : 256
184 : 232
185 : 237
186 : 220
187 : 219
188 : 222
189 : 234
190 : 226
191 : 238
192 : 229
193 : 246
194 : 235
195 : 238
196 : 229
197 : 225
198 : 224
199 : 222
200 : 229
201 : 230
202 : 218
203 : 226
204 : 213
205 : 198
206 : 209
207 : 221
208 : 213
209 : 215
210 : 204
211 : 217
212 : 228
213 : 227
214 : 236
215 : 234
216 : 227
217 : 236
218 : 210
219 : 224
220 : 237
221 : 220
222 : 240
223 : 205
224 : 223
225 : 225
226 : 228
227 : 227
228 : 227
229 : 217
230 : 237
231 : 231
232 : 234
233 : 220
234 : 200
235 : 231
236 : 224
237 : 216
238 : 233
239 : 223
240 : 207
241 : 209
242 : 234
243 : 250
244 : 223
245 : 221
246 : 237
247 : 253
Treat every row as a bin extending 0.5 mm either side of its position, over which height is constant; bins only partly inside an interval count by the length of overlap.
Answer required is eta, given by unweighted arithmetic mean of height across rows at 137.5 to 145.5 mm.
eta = 183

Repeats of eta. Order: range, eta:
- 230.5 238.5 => 224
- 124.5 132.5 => 222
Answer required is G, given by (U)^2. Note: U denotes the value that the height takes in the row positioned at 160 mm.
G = 56644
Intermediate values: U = 238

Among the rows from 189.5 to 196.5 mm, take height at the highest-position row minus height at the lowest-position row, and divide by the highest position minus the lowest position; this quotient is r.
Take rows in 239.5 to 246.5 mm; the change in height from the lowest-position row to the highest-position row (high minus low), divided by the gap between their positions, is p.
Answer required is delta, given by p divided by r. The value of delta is 10.0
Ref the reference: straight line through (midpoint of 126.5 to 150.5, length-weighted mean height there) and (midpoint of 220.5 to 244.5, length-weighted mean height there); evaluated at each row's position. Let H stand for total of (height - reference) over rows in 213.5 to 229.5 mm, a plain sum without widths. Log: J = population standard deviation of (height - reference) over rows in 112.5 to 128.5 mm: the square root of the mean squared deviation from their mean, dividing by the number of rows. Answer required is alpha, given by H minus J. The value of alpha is 67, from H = 78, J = 10.9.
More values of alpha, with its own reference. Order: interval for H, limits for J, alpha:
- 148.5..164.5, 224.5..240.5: 77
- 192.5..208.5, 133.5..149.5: 122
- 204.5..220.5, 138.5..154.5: 34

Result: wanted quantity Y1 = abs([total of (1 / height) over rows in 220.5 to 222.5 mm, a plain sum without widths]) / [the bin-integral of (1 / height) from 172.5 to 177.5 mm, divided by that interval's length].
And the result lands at 2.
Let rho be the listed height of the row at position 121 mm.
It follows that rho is 213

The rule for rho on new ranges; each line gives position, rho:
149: 190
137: 184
